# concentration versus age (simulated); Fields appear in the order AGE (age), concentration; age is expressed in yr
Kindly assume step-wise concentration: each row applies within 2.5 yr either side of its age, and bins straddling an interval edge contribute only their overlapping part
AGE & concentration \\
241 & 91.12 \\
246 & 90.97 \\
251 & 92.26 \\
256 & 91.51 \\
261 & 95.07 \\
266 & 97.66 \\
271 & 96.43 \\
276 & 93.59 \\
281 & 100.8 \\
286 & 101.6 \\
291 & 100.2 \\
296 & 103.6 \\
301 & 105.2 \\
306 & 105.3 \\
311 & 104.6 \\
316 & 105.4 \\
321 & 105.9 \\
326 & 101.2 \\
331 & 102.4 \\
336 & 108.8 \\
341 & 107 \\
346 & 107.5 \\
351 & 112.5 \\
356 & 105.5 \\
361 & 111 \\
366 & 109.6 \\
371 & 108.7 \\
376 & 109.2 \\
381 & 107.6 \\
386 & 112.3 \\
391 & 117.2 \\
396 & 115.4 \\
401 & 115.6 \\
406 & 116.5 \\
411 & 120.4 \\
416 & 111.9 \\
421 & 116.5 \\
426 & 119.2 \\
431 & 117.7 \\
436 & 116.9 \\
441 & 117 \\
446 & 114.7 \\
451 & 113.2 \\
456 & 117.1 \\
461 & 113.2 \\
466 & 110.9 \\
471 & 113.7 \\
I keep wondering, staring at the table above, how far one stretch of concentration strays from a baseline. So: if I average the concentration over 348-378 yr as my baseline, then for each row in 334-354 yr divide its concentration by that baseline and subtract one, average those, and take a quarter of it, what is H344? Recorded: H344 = -0.001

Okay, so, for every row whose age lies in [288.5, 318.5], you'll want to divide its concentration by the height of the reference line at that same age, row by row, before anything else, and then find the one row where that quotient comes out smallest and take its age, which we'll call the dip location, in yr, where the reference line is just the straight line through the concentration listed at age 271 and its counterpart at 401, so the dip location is 291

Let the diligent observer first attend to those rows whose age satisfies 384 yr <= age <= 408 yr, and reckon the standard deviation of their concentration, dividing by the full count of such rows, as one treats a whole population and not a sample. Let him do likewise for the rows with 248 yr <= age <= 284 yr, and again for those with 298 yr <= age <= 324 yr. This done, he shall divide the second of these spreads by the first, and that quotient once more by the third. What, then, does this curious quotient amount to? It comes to 4.3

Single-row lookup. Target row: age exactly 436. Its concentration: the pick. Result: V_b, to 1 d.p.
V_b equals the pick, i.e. 116.9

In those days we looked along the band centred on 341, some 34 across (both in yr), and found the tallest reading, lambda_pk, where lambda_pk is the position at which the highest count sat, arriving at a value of 351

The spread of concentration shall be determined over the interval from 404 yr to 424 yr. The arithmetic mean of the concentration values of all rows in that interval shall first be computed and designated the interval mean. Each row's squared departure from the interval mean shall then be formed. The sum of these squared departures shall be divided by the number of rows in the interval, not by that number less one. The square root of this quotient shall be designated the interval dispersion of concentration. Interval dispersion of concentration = 3.0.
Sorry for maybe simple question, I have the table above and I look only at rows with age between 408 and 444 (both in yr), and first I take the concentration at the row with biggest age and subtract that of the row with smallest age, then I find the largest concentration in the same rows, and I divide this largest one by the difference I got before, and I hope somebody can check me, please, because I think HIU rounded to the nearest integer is -35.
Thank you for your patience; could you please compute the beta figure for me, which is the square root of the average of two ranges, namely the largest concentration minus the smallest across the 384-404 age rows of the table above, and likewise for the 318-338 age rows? 2.5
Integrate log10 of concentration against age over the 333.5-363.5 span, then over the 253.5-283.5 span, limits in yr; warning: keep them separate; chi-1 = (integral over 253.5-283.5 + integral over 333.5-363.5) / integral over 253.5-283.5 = 2.03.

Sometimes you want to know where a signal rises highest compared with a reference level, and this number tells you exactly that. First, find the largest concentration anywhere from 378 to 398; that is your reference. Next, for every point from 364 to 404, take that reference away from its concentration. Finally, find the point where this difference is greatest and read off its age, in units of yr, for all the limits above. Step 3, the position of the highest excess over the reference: 391 yr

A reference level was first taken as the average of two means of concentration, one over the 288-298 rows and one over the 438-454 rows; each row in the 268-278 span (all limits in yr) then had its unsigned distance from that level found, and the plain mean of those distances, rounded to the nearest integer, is 13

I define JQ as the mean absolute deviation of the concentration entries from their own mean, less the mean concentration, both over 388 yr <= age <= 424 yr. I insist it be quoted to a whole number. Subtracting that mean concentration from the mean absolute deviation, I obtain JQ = -115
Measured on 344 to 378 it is -108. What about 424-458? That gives -115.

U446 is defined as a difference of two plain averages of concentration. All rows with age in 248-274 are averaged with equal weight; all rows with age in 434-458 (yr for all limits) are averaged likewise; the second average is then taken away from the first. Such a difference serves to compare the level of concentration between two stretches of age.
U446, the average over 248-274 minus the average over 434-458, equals -21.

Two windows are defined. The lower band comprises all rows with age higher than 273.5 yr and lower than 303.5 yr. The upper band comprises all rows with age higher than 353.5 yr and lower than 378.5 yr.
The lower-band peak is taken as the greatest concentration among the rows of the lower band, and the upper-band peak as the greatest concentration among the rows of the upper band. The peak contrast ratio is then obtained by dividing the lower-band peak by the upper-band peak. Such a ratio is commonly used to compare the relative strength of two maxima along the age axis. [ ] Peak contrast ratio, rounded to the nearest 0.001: 0.948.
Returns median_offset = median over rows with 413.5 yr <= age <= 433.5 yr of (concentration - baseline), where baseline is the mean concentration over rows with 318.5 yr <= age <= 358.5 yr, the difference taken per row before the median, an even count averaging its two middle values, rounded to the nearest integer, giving 11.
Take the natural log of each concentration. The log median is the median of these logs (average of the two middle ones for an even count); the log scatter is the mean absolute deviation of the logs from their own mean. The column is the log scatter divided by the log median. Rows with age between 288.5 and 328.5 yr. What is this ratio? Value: 0.0035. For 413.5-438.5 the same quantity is 0.0033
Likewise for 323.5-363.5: 0.0060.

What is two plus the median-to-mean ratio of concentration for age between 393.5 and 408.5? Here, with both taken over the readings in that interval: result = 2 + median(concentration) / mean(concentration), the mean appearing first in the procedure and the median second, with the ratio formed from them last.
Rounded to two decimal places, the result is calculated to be 3.00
